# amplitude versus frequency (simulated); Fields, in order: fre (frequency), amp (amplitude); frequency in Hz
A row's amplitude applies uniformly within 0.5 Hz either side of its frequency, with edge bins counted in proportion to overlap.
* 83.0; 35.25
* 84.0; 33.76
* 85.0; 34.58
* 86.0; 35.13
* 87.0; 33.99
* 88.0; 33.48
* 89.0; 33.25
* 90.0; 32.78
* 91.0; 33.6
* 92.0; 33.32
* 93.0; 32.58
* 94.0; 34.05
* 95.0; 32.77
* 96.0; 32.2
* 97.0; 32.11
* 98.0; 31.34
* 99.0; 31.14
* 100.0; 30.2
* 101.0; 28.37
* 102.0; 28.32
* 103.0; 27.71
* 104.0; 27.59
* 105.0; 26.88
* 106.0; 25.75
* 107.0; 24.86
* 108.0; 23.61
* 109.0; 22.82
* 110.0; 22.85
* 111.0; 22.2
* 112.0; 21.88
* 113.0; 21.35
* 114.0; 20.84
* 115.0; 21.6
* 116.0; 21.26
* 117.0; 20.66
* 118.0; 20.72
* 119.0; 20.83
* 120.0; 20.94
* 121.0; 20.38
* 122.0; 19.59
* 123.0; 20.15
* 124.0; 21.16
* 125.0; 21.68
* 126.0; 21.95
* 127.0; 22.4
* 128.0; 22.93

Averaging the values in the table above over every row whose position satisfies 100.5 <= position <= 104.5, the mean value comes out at 28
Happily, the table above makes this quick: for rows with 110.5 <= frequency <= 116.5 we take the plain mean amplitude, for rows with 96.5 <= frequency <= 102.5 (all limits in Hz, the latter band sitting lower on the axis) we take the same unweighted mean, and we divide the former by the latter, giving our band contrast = 0.71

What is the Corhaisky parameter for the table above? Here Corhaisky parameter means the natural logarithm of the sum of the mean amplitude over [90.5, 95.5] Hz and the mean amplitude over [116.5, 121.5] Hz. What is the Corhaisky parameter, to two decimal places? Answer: 3.99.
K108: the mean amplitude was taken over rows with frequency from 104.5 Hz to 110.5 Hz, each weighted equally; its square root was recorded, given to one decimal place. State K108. 4.9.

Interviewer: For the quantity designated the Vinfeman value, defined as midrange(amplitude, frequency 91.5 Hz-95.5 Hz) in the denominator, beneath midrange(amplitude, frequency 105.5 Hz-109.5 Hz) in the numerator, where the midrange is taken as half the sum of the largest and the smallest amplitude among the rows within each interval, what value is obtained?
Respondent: 0.729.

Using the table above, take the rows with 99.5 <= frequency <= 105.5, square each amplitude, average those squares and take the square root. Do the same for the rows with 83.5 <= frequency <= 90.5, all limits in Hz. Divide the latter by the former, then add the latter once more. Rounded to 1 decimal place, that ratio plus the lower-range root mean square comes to 35.1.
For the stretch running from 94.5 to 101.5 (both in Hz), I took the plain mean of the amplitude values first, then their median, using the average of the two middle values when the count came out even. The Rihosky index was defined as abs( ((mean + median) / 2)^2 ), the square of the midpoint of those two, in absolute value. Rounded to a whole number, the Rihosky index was 977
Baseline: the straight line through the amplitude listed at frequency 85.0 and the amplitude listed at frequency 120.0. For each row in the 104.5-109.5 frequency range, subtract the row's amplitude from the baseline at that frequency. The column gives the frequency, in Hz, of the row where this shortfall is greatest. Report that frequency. 109.0 Hz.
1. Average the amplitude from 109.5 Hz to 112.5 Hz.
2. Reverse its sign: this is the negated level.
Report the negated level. -22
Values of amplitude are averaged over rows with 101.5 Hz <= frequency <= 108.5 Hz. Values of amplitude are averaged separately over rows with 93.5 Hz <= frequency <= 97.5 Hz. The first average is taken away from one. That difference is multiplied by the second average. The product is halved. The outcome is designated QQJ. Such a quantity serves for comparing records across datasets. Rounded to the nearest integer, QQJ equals -416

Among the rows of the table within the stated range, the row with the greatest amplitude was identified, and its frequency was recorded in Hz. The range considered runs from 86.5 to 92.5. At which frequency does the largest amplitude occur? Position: 87.0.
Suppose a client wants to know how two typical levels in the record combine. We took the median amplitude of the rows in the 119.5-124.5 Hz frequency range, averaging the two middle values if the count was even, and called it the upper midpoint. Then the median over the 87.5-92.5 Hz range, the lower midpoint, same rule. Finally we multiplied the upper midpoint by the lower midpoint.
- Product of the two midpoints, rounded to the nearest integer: 679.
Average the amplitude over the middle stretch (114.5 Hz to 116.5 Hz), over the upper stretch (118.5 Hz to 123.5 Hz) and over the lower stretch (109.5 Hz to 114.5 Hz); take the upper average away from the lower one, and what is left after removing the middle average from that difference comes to -20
